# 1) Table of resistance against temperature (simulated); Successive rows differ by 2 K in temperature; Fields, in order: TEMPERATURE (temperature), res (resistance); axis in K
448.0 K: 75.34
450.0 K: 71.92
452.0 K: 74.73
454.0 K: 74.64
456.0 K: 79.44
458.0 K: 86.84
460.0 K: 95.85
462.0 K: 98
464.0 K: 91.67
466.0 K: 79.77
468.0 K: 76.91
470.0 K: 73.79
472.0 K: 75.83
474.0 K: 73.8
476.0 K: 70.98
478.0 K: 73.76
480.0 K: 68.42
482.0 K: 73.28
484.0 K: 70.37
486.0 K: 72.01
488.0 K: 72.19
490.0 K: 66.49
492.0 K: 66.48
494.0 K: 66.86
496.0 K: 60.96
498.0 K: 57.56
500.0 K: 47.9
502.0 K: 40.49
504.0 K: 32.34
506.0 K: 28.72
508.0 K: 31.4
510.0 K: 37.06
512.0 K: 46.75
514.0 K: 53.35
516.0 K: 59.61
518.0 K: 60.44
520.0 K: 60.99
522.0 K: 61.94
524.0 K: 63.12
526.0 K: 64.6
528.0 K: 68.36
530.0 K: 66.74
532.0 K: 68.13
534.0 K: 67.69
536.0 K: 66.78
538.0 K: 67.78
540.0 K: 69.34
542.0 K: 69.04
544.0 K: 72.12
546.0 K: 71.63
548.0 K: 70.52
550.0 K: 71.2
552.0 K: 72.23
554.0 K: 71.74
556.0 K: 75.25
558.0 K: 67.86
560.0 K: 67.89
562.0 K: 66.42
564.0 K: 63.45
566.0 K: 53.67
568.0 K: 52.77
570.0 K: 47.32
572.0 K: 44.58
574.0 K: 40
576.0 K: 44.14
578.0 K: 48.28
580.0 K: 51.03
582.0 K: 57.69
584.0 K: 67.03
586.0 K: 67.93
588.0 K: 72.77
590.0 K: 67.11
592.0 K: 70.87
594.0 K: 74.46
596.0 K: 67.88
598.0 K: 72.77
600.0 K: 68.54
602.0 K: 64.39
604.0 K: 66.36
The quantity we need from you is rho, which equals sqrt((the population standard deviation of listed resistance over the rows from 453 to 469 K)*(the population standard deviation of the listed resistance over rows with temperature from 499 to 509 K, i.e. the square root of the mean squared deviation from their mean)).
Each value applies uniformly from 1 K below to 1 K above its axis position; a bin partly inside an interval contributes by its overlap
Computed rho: 8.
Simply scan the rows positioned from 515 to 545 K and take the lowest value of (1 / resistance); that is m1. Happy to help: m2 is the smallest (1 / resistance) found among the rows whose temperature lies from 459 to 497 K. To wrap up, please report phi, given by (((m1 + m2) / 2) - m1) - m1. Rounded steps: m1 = 0.0139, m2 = 0.010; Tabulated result -0.0157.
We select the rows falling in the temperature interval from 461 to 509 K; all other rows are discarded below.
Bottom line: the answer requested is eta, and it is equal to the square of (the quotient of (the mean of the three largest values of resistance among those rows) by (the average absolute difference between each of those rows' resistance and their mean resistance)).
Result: 46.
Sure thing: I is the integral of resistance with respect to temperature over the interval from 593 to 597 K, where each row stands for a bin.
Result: 285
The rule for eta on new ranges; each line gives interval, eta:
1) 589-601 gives 896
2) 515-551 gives 484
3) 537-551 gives 3053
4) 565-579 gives 192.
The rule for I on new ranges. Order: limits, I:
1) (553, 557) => 294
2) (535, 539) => 269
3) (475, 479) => 289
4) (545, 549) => 284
